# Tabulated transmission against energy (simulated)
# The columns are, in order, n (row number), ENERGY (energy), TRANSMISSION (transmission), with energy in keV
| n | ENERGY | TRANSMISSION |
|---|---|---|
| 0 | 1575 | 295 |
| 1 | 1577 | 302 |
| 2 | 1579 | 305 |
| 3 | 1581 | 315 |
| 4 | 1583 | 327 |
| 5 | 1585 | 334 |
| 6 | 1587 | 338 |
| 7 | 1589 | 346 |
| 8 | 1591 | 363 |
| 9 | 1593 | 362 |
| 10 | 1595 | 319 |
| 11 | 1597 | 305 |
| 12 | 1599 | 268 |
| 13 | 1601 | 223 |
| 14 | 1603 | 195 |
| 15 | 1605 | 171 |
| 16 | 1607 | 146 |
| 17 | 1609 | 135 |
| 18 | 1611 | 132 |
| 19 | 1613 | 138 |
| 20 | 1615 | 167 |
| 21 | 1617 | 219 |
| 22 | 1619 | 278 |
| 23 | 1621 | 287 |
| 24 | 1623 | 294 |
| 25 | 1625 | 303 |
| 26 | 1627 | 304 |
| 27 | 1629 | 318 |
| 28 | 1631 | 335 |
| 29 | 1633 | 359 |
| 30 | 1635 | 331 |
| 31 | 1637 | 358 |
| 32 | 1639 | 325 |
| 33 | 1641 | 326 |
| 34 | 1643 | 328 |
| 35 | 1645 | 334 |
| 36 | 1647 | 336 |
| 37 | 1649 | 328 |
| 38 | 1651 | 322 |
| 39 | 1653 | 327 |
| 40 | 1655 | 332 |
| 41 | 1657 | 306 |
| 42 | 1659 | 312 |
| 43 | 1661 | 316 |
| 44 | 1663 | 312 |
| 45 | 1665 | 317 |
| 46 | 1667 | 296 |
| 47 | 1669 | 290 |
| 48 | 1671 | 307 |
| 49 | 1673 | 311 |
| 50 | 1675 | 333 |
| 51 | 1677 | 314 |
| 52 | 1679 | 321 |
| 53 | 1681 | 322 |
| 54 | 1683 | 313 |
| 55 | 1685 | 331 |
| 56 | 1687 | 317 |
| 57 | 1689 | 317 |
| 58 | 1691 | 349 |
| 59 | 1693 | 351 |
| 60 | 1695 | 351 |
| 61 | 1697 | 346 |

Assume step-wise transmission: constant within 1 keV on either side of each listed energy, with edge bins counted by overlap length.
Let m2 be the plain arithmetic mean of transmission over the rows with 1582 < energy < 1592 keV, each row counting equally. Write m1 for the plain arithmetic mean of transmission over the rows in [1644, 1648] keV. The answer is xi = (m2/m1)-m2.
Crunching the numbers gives -341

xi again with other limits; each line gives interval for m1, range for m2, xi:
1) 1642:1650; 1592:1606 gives -262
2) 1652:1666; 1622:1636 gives -320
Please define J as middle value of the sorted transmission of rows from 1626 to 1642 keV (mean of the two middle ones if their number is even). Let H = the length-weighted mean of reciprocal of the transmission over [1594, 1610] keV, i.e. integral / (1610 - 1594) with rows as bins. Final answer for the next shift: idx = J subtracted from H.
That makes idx -328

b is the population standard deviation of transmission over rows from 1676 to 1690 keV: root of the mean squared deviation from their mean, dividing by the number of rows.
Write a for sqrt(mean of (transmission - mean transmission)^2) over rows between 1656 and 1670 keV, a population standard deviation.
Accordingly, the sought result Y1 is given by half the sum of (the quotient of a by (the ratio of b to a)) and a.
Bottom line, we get 13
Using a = 10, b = 6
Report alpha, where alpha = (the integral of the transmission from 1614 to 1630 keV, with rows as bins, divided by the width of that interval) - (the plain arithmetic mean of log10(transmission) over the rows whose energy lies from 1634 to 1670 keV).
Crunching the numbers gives 269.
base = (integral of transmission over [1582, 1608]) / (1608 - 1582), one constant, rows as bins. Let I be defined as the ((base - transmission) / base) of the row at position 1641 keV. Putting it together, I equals -0.15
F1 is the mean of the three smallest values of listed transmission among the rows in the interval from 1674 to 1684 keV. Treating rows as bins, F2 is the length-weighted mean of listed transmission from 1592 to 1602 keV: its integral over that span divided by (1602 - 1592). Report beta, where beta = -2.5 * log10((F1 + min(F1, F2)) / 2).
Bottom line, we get -6.21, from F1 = 316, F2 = 295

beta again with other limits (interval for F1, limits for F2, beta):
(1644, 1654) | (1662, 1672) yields -6.25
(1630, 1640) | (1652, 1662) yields -6.28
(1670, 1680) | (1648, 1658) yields -6.23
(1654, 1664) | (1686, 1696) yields -6.23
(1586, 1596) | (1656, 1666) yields -6.27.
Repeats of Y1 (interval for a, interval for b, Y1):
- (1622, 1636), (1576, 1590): 25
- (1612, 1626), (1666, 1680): 172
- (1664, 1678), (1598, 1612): 8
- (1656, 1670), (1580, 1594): 8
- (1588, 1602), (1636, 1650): 133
